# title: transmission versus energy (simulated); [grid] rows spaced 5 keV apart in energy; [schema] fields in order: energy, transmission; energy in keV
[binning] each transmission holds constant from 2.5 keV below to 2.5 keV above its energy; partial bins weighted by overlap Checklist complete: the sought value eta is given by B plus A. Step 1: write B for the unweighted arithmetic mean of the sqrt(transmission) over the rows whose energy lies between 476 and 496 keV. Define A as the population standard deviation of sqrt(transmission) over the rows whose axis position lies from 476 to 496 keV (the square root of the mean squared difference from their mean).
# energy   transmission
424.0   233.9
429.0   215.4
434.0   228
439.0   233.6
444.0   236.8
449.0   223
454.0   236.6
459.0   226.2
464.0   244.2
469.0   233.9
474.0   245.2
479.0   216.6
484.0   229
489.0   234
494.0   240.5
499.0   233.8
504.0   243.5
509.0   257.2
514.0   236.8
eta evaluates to 15.5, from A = 0.290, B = 15.2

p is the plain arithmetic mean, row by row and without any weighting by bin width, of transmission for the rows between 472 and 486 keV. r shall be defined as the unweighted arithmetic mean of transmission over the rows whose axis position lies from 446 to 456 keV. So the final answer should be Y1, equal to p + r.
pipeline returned 460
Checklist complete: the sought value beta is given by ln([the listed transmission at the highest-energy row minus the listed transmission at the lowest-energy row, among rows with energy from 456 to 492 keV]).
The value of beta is 2.1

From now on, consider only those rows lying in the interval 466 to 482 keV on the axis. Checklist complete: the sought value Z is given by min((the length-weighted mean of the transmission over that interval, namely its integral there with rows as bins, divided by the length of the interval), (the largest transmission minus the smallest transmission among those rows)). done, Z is 29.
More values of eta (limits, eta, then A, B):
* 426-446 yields 15.4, 0.272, 15.1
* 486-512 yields 15.8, 0.273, 15.5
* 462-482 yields 15.7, 0.378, 15.3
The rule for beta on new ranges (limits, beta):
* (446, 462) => 1.2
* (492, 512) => 2.8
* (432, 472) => 1.8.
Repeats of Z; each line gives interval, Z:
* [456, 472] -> 18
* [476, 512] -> 41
